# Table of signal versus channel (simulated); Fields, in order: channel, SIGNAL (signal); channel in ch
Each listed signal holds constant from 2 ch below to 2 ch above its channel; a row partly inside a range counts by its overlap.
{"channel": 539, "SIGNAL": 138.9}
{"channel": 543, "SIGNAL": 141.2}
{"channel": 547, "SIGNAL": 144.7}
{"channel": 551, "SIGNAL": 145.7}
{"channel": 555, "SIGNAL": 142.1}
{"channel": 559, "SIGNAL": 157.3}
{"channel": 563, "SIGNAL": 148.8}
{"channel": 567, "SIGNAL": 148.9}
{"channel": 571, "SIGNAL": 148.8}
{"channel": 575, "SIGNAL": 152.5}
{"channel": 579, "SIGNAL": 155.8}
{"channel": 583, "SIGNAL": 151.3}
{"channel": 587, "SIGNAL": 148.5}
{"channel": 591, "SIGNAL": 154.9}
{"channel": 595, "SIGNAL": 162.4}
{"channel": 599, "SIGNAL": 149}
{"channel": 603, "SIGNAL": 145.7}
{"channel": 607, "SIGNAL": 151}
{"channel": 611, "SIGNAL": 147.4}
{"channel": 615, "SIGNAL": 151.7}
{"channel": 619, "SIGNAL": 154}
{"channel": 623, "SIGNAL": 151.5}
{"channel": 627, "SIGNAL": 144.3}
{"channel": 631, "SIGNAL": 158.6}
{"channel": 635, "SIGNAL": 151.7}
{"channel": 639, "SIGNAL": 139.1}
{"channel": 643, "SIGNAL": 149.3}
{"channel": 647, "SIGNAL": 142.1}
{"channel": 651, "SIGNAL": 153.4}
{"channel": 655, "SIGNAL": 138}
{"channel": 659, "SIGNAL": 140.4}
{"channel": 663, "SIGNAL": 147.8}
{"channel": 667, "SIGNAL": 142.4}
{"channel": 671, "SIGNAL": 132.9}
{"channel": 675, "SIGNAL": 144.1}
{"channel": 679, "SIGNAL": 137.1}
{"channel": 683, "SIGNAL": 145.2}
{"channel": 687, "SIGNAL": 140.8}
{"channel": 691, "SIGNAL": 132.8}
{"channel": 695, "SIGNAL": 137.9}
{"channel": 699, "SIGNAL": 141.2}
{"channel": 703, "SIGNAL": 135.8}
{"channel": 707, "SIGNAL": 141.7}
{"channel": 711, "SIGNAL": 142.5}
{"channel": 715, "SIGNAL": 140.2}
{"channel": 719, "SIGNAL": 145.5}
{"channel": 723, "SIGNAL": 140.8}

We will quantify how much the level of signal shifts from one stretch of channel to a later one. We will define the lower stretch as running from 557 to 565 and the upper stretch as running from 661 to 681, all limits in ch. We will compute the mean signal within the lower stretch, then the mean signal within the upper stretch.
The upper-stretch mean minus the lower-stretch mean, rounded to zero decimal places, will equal -12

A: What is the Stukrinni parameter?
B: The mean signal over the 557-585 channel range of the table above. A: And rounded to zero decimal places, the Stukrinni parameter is 152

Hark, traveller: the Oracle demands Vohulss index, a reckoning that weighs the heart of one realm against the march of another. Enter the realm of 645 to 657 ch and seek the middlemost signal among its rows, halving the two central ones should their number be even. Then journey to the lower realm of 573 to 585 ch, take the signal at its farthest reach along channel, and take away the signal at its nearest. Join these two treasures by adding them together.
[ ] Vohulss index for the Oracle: 141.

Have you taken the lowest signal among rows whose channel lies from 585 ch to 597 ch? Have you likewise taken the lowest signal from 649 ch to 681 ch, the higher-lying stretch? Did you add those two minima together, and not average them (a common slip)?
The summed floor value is 281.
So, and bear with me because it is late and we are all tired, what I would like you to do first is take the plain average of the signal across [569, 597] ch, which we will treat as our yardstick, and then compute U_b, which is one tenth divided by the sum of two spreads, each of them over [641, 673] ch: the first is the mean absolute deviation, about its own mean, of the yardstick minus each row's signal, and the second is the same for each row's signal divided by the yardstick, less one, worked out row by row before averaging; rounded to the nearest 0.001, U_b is 0.019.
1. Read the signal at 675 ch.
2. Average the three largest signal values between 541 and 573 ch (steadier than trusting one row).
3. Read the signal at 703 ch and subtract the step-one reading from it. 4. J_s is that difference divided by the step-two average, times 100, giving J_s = -5.5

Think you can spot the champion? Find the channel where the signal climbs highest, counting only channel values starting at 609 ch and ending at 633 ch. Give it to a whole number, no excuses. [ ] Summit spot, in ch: 631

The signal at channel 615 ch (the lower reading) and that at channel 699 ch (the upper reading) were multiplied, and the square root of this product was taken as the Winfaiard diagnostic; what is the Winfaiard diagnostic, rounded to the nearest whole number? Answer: 146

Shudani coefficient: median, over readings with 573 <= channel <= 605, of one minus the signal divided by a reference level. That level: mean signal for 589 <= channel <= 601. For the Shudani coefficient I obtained 0.023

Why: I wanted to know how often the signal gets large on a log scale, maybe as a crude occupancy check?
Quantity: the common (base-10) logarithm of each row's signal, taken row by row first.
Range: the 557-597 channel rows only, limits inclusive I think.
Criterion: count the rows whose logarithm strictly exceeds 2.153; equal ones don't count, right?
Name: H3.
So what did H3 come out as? 10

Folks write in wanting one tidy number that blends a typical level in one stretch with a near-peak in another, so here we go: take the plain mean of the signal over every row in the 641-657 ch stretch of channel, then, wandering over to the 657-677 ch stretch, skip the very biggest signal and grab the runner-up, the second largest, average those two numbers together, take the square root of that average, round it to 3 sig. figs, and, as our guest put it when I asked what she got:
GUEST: 12.0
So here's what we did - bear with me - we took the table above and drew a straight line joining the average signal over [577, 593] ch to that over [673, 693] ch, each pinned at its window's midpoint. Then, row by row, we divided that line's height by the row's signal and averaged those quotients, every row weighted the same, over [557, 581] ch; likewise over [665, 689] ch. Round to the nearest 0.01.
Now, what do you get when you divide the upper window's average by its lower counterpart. 0.99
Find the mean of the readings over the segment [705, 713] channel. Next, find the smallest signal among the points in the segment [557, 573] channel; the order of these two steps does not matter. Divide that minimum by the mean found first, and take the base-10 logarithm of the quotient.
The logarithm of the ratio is 0.020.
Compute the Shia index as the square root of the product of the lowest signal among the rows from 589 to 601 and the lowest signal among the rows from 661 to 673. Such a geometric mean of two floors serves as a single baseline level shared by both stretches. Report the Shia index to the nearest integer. 141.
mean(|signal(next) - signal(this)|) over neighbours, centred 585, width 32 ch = 5.94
